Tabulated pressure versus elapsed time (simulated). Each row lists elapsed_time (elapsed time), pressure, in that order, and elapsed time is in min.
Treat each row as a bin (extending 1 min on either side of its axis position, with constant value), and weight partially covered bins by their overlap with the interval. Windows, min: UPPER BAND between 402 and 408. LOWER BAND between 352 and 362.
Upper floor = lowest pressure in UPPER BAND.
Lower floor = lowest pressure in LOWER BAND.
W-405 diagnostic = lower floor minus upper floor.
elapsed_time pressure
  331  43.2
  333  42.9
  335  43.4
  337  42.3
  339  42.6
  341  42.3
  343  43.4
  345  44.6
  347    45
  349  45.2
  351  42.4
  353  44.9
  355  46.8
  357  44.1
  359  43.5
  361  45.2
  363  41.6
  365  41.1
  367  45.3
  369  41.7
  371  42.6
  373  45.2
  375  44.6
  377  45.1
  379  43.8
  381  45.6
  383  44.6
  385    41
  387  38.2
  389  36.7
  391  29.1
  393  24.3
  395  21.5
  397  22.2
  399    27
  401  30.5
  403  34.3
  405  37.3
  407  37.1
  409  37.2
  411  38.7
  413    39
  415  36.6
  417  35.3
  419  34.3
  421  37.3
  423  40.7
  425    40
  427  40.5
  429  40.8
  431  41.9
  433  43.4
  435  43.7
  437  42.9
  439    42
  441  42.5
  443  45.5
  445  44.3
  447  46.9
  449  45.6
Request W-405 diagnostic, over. 9.2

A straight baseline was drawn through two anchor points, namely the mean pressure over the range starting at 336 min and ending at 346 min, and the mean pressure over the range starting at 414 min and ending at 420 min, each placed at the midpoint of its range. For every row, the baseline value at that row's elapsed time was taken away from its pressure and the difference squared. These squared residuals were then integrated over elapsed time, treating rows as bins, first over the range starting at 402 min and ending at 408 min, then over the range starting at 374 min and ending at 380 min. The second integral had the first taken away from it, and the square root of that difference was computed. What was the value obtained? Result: 12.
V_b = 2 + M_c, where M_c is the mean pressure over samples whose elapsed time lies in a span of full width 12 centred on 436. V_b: 44.7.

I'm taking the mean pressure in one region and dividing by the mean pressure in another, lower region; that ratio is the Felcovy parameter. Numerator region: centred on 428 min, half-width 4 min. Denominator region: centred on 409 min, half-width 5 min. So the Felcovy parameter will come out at 1.08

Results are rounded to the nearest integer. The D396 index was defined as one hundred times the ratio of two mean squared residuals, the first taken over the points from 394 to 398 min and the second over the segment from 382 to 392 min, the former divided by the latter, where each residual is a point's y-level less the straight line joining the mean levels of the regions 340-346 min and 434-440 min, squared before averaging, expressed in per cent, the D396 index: 837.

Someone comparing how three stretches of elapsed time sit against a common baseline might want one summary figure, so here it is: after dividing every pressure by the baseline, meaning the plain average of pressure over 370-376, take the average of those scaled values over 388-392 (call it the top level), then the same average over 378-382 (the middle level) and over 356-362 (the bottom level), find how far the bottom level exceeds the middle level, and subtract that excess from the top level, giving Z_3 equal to 0.76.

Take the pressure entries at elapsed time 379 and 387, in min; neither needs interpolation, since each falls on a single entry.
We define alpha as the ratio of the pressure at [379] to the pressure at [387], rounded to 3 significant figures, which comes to 1.15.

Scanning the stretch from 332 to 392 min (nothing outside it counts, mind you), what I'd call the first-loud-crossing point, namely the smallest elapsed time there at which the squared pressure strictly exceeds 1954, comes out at 345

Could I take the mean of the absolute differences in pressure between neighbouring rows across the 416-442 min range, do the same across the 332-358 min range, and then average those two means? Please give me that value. 1.21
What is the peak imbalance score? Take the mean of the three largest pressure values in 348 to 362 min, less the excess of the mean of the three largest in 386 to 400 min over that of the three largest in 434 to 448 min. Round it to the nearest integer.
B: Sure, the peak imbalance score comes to 57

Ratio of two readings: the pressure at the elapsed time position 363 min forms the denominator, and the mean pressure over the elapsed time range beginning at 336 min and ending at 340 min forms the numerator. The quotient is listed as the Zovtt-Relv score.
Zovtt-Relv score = 1.02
